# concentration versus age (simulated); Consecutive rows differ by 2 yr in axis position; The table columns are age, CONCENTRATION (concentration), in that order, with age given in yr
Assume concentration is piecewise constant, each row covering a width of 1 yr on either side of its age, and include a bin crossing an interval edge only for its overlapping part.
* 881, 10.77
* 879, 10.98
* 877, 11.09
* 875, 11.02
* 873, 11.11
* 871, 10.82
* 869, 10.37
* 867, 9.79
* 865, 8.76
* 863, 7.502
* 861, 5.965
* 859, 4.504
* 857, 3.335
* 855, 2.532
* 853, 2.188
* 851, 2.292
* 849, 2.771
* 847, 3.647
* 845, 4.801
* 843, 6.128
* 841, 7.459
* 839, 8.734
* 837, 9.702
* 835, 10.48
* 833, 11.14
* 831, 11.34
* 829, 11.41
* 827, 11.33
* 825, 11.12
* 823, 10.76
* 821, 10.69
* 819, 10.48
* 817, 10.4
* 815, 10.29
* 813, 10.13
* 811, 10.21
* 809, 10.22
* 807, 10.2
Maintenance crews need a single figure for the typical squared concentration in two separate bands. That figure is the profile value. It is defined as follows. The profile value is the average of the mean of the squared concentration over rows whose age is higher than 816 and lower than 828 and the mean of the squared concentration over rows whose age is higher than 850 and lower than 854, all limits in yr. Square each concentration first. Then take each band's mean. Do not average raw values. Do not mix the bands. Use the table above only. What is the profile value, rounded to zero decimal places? 61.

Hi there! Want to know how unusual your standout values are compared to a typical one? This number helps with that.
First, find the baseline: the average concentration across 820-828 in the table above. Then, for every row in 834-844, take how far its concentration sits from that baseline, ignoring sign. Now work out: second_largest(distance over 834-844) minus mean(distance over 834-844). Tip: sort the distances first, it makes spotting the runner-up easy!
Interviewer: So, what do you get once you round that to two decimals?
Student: 1.04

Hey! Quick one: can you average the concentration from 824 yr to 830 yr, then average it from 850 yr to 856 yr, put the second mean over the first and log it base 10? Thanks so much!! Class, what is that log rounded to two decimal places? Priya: -0.68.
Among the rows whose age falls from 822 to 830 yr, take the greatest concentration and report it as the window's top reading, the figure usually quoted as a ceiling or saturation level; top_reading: 11.41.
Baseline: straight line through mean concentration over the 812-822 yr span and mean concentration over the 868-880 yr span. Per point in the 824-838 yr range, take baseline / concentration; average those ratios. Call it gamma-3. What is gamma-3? 0.97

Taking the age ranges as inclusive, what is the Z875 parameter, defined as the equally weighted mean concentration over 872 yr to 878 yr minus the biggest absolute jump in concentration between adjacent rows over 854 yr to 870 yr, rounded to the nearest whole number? 10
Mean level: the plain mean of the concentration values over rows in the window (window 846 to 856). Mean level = 2.7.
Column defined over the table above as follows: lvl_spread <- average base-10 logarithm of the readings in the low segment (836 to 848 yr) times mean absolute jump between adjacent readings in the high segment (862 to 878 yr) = 0.43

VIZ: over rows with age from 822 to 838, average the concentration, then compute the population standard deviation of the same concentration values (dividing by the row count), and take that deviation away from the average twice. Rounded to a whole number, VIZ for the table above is 10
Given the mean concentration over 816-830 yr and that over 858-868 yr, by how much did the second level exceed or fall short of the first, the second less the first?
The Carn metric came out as -3.6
